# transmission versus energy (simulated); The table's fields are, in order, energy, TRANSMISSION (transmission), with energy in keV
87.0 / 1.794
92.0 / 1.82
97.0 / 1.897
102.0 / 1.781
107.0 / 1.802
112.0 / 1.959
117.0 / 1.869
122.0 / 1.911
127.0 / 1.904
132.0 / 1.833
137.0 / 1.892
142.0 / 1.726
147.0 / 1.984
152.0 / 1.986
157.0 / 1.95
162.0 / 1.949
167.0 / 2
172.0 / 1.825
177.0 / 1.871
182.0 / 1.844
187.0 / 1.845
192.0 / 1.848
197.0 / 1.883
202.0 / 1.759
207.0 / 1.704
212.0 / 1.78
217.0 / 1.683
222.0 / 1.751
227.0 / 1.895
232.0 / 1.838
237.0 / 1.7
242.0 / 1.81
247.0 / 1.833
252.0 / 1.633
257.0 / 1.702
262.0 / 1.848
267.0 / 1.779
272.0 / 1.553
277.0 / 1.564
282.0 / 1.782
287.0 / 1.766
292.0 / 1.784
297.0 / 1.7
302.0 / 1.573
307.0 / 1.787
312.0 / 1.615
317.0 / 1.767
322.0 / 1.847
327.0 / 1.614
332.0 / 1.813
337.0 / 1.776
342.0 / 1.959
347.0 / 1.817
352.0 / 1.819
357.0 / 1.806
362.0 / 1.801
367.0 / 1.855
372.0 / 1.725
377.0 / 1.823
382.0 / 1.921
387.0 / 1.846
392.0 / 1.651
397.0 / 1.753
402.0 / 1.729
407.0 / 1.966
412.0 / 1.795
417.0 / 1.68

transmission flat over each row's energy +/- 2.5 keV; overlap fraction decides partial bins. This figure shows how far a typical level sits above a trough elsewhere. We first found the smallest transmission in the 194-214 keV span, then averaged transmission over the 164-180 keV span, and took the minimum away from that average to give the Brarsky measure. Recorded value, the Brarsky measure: 0.195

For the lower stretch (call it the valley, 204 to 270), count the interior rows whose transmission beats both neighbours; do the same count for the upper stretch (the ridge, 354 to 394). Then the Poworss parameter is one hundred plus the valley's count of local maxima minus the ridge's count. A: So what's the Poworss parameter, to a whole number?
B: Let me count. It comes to 102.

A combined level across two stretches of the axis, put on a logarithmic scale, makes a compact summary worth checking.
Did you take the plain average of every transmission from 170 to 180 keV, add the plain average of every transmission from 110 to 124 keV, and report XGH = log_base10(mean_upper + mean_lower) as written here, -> 0.575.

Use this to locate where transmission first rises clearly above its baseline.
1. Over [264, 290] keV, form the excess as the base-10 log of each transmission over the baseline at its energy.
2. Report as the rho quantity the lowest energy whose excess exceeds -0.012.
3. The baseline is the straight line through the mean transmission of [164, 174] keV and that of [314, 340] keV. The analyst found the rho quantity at 267.0 keV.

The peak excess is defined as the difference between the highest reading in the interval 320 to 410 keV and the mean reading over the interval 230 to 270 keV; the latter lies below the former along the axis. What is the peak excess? 0.20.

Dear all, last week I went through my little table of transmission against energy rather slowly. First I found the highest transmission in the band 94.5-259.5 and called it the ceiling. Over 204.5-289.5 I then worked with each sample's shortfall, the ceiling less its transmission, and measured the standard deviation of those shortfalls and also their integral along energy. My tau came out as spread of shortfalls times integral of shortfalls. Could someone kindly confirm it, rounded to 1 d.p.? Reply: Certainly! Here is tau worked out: 2.1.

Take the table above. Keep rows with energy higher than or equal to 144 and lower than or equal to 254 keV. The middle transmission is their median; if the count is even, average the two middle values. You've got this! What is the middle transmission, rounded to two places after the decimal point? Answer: 1.84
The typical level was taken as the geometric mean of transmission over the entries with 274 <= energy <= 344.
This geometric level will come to 1.74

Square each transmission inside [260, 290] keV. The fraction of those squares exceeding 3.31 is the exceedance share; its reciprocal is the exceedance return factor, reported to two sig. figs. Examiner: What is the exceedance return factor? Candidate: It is 6.0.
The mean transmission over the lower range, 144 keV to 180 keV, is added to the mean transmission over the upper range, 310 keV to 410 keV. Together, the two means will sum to 3.73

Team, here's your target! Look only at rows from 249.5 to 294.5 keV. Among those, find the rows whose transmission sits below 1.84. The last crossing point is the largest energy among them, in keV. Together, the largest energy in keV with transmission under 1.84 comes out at 292.0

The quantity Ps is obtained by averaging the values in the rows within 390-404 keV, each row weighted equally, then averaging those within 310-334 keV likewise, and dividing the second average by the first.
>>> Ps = 1.01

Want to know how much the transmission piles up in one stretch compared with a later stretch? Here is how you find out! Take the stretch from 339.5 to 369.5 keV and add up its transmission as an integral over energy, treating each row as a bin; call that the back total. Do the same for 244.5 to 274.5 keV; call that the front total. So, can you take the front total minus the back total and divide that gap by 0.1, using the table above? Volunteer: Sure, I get -35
